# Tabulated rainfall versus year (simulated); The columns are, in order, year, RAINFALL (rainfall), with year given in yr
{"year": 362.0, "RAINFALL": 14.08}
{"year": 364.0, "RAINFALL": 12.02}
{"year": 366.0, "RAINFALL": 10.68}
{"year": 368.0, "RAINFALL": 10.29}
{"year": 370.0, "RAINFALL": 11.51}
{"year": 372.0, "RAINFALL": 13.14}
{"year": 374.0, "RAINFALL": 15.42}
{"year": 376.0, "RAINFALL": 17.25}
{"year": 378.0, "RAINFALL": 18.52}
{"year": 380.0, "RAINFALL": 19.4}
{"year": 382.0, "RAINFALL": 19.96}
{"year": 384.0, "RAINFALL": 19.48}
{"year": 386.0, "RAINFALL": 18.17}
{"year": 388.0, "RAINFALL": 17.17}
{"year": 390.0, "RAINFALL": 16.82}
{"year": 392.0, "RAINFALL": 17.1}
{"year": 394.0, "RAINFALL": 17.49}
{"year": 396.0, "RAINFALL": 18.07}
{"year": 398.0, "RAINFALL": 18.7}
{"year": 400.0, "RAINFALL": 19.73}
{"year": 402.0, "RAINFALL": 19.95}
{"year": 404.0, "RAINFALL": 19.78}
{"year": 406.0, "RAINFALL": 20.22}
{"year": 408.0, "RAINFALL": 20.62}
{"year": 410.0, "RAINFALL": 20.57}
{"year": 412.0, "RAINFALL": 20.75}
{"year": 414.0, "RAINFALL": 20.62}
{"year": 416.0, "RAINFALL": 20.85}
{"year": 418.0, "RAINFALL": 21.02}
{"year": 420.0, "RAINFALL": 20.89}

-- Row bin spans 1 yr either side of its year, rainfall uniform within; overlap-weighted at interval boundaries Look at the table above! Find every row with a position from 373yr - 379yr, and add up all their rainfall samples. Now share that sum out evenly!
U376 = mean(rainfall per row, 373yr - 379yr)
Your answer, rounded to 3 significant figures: 17.1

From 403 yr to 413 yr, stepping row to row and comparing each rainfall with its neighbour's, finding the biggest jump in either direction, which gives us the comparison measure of 0.4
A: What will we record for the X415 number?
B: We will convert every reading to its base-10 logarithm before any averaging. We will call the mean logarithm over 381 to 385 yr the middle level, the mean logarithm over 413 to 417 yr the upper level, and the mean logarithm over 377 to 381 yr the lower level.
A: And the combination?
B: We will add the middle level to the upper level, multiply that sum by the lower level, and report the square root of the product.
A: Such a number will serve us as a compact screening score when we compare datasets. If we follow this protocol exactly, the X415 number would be 1.83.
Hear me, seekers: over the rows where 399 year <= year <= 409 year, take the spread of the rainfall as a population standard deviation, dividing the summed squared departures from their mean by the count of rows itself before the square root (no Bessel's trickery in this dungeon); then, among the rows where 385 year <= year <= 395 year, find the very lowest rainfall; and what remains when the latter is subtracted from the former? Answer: -16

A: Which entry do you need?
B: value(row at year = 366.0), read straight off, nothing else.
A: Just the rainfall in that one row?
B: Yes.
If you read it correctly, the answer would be 10.68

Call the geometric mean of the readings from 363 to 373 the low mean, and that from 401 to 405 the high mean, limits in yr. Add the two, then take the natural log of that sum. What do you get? 3.45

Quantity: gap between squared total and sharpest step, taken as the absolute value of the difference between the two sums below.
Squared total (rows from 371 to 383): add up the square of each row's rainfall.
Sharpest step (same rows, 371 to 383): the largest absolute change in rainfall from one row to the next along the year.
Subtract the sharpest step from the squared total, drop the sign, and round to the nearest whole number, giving 1823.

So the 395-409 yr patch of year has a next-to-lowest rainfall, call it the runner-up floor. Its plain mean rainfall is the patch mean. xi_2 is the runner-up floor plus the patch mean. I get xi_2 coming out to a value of 38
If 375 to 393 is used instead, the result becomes 35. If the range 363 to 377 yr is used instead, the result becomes 24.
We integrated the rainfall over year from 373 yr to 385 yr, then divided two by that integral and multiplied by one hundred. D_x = 0.91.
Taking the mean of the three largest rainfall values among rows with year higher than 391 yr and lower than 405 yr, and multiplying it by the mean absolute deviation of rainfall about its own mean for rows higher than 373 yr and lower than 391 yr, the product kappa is 24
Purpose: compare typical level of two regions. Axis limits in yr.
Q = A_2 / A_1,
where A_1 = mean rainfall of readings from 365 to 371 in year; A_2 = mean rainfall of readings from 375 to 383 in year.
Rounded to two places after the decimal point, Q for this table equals 1.73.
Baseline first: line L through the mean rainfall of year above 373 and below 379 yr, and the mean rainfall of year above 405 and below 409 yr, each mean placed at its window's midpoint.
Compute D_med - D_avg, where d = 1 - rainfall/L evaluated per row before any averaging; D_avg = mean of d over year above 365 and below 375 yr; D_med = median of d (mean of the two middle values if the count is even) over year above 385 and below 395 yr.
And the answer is -0.18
